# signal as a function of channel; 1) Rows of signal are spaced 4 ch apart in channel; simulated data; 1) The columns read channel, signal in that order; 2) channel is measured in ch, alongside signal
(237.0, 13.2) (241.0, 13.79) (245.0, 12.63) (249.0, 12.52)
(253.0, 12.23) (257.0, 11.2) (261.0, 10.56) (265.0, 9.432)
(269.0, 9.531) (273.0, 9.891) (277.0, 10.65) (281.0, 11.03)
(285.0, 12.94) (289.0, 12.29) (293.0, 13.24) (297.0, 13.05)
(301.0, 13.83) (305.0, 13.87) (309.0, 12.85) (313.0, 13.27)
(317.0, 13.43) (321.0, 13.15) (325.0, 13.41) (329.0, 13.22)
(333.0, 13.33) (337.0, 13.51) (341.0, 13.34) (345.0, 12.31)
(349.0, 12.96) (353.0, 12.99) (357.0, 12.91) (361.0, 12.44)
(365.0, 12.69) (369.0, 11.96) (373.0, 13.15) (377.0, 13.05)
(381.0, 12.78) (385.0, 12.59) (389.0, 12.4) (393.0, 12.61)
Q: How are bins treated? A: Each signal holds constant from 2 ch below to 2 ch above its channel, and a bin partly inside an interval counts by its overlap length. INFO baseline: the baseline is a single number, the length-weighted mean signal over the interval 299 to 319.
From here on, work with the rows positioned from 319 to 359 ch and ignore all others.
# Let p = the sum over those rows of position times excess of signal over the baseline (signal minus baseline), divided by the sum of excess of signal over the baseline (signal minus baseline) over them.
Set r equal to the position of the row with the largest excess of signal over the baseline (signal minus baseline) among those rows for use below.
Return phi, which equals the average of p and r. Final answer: 340.9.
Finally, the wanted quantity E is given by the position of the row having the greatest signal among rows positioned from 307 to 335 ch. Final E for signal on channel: 317.0 ch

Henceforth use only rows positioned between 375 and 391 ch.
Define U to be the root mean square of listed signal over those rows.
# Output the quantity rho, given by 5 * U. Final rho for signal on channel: 63.5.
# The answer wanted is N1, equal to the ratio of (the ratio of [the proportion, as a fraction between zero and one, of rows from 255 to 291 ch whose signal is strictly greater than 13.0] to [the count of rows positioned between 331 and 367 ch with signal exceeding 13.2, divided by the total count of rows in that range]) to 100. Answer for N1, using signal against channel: 0.0000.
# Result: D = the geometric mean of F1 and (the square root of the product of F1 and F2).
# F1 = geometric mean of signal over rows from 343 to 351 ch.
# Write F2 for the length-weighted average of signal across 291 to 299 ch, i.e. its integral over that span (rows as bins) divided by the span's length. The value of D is 12.8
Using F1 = 12.6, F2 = 13.1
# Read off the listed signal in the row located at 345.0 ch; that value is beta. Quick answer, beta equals 12.31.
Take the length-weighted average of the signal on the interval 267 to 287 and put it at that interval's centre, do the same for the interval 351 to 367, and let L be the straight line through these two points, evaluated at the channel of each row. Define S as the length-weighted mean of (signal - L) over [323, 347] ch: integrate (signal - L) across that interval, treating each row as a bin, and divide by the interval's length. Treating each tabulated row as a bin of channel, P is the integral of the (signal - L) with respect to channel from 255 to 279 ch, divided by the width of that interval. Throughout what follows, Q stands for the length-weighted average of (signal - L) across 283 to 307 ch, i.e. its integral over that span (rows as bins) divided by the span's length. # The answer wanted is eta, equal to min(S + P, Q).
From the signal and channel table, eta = 0.6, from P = -0.36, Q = 1.97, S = 1.0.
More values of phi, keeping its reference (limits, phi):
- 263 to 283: 276.5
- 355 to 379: 369.5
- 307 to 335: 317.2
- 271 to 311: 292.1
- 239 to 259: 247.3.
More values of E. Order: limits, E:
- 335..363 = 337.0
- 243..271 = 245.0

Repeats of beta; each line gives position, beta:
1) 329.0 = 13.22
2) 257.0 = 11.2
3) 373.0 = 13.15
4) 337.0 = 13.51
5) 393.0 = 12.61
